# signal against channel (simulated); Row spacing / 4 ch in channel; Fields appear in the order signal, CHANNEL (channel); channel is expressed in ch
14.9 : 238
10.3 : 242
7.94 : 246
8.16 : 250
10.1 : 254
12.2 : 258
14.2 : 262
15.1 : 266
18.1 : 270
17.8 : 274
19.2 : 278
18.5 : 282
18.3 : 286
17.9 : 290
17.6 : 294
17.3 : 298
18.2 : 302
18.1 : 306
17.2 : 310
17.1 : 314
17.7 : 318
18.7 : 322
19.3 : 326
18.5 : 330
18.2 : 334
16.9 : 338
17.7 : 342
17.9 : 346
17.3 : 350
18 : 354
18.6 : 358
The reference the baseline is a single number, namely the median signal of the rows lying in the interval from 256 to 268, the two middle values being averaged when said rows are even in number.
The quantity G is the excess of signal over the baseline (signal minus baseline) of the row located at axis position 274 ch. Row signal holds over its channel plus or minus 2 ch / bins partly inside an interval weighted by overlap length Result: 3.6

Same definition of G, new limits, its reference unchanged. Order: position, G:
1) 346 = 3.7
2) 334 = 4.0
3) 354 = 3.8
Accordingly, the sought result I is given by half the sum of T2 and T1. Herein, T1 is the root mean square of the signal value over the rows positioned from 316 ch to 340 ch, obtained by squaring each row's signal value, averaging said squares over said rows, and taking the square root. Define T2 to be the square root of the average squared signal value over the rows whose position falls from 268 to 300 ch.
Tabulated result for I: 18.2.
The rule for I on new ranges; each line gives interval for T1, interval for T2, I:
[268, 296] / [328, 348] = 18.0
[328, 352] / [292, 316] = 17.7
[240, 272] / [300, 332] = 15.3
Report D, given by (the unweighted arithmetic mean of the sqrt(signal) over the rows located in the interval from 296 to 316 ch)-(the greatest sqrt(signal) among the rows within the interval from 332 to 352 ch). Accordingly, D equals -0.07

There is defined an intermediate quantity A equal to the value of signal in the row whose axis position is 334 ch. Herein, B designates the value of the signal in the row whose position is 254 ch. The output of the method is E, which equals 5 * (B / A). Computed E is 2.8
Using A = 18.2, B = 10.1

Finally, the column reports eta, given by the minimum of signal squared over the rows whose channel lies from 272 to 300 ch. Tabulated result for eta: 299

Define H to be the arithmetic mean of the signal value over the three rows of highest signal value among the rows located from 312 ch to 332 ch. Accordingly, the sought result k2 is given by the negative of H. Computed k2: -18.8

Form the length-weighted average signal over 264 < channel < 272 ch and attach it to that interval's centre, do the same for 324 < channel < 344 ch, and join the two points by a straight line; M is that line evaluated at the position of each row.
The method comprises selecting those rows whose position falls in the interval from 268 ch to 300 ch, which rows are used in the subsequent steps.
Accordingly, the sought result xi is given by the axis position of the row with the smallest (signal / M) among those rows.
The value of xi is 298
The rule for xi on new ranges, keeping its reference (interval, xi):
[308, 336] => 314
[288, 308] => 298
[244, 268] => 246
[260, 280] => 262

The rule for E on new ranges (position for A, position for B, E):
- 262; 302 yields 6.4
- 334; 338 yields 4.6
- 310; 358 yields 5.4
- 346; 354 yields 5.0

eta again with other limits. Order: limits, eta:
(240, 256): 63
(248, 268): 67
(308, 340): 286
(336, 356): 286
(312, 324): 292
